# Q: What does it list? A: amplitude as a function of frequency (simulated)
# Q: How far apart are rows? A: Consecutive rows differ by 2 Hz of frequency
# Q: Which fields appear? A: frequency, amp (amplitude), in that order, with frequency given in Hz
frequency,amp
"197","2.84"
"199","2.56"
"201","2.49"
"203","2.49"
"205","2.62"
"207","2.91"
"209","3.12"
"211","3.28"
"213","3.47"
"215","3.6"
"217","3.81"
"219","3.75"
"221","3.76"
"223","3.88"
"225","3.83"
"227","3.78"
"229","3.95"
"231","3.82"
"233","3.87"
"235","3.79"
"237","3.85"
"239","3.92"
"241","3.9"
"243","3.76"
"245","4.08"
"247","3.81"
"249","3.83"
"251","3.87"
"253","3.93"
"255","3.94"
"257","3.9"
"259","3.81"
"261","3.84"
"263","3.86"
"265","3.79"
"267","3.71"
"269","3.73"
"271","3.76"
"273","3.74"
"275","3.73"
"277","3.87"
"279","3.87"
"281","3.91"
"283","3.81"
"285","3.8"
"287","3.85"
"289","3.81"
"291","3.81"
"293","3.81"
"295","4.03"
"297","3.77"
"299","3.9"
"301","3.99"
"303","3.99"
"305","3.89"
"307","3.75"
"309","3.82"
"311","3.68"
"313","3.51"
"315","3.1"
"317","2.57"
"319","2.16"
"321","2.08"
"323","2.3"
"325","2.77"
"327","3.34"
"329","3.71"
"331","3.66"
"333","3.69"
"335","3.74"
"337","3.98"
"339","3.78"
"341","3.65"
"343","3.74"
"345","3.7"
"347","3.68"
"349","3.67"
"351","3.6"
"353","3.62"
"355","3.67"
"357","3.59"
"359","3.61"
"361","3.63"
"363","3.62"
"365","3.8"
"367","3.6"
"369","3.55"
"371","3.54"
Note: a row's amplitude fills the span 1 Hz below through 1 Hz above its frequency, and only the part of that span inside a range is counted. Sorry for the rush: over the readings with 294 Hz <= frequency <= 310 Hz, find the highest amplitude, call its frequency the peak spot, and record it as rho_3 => 295 Hz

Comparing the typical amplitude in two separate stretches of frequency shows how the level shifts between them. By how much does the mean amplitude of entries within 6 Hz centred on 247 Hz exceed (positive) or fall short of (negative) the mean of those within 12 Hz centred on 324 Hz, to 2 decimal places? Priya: 1.18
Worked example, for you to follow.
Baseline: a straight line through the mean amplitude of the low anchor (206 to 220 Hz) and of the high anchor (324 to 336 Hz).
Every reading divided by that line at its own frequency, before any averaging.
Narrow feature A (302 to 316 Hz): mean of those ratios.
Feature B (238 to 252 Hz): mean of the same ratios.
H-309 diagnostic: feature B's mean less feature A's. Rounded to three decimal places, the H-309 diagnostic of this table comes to 0.070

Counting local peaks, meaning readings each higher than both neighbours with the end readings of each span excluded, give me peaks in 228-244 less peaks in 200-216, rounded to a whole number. 2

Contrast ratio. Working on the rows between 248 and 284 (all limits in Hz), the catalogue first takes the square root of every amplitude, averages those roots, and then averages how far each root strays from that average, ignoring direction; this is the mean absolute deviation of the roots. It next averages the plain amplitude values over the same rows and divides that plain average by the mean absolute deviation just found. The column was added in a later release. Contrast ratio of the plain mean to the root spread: 248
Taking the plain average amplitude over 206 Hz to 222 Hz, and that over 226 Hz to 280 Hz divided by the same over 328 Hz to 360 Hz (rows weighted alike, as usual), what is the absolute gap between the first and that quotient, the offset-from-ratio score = 2.42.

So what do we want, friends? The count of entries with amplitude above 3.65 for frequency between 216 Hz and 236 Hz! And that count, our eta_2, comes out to 10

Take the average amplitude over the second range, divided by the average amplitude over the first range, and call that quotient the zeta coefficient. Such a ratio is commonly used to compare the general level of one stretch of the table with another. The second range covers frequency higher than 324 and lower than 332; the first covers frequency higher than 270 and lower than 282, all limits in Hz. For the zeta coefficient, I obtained 0.88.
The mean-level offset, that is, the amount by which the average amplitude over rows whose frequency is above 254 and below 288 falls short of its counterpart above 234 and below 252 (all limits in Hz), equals 0.0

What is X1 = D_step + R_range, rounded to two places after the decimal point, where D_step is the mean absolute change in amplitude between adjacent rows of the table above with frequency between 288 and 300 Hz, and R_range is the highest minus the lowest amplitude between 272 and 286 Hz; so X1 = 0.30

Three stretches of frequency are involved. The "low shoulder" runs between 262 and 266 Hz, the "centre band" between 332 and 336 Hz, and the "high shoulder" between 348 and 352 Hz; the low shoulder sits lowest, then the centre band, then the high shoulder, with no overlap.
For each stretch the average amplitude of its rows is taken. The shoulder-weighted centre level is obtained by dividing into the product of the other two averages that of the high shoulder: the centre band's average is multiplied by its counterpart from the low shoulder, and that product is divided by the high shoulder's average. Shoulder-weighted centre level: 3.91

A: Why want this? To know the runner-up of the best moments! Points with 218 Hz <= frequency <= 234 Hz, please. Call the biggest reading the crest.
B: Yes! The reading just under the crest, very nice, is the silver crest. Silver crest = 3.88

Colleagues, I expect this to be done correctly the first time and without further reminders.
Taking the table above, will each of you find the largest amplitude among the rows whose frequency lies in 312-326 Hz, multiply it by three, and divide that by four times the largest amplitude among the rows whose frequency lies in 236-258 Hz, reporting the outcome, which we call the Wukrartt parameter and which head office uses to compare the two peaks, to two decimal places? 0.65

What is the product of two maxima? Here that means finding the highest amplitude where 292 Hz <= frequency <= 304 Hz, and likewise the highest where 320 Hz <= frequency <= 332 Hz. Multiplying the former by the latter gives 15.0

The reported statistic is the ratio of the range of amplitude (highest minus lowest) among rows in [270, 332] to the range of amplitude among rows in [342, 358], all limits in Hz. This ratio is 13.0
